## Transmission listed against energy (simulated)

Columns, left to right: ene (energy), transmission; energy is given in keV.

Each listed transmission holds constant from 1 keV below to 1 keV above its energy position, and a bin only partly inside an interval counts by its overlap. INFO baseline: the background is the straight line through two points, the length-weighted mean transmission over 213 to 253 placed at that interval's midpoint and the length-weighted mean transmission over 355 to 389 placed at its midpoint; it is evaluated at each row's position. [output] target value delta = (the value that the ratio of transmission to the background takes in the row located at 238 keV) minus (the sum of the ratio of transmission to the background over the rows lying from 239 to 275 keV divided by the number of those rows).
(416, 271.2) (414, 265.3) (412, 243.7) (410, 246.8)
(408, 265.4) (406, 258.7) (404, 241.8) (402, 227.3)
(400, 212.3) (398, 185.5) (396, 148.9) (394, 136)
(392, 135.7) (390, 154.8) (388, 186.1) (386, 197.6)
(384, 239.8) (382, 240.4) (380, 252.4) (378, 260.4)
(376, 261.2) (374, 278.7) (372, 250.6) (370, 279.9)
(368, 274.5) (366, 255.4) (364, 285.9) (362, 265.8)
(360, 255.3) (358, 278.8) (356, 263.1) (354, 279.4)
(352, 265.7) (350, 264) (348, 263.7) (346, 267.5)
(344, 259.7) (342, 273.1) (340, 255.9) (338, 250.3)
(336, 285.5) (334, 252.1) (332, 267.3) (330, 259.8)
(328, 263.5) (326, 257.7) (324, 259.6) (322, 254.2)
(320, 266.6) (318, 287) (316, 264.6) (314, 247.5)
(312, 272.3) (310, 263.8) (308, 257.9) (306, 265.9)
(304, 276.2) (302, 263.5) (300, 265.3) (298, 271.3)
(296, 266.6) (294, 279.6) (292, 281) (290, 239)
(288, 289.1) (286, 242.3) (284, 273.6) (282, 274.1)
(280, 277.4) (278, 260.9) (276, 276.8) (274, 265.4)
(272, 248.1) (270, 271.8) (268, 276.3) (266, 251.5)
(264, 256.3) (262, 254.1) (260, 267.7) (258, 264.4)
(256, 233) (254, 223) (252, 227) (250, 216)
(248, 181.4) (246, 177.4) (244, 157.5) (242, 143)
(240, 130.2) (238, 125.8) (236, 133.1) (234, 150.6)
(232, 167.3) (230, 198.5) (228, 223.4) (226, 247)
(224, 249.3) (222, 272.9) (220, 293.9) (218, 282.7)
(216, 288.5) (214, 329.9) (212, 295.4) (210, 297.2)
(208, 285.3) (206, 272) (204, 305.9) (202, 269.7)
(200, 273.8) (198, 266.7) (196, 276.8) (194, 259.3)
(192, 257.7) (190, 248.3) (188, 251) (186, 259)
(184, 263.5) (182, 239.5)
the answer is -0.44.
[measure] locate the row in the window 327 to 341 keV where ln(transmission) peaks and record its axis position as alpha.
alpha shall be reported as 336 keV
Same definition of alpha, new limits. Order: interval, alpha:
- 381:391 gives 382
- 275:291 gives 288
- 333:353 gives 336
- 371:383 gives 374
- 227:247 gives 228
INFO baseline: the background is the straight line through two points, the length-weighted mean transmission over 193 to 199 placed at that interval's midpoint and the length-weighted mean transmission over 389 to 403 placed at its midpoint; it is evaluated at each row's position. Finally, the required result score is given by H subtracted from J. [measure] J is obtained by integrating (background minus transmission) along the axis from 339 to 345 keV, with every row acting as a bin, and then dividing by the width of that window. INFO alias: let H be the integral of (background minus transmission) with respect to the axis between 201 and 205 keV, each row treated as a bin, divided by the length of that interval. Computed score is -42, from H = -24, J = -65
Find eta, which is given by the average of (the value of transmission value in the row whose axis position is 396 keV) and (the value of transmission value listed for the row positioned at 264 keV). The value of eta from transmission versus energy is 202.6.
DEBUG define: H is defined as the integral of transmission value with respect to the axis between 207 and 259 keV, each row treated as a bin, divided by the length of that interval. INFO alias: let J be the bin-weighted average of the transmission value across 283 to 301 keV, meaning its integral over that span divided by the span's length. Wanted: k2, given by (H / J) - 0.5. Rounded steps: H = 223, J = 268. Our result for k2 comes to 0.33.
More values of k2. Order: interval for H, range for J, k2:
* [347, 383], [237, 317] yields 0.59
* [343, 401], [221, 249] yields 0.80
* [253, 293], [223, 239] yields 0.90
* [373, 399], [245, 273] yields 0.36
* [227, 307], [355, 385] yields 0.39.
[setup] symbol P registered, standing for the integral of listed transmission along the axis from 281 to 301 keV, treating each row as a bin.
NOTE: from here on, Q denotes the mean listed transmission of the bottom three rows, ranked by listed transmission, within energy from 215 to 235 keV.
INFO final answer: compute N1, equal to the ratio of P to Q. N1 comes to 31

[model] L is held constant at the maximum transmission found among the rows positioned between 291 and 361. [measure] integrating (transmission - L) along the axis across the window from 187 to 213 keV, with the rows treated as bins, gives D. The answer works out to -344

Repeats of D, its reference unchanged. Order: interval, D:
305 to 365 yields -1313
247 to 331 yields -2322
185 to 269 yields -4028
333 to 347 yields -330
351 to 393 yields -1731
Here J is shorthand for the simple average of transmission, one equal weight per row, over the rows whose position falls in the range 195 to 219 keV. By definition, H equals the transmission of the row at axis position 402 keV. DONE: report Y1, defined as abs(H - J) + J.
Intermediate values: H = 227.3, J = 287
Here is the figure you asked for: 347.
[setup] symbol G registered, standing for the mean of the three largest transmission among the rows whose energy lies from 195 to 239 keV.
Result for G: 311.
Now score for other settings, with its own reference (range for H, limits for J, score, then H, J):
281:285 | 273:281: 7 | -48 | -41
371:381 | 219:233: 97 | -80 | 17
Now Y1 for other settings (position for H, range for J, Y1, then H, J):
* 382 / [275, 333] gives 292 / 240.4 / 266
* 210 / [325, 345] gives 297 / 297.2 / 262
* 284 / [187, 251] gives 274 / 273.6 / 235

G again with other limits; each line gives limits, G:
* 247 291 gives 281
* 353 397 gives 282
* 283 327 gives 286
